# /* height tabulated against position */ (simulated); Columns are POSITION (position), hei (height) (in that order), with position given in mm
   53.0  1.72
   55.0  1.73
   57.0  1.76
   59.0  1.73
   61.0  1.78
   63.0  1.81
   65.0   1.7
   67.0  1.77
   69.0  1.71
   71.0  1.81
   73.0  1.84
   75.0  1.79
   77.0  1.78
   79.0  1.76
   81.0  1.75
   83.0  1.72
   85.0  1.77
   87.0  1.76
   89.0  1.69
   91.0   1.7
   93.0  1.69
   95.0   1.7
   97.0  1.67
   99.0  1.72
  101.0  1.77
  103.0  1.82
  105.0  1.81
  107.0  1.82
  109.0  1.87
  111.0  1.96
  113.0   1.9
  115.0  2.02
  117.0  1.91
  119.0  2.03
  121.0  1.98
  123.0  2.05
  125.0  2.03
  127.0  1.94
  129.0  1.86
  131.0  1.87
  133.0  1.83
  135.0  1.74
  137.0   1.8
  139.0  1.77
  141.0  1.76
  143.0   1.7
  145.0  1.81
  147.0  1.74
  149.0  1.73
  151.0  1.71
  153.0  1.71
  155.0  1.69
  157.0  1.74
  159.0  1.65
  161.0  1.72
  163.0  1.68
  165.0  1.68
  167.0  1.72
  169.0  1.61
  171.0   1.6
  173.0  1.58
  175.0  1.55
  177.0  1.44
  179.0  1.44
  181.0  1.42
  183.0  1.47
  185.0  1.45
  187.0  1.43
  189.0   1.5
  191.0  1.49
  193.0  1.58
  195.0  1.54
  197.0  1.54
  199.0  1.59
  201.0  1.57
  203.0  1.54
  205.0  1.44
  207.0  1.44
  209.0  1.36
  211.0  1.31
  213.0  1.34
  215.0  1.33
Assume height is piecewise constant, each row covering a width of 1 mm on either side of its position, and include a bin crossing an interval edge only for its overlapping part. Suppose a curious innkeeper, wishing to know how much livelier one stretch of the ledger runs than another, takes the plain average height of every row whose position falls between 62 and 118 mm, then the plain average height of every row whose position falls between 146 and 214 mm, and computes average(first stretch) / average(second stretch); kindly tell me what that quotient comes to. 1.15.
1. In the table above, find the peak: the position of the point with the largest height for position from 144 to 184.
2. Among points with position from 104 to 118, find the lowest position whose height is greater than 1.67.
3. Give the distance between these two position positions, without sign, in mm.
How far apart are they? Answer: 40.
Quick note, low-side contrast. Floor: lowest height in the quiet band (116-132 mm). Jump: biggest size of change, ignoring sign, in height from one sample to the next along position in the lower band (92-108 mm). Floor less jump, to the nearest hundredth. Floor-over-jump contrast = 1.81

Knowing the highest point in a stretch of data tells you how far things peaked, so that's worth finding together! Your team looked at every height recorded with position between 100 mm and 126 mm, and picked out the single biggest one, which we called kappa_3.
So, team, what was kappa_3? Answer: 2.05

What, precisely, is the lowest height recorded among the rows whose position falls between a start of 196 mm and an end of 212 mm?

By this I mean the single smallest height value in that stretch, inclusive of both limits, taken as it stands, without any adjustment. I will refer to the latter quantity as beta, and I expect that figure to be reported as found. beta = 1.31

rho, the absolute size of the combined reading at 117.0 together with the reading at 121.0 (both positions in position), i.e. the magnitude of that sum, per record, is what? 3.89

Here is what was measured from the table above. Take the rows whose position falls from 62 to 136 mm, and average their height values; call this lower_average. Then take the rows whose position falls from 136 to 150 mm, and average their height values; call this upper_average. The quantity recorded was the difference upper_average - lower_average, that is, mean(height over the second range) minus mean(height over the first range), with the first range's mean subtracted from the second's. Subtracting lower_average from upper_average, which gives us -0.06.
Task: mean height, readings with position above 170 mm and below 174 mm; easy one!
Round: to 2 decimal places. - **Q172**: 1.59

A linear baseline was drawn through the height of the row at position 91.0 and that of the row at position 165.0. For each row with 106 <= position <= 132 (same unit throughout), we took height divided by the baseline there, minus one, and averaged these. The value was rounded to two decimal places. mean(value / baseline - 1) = 0.15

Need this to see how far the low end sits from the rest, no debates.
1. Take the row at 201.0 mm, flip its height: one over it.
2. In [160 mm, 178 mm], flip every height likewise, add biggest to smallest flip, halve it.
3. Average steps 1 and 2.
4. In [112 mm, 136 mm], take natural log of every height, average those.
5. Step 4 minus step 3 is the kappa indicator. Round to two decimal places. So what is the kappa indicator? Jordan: 0.02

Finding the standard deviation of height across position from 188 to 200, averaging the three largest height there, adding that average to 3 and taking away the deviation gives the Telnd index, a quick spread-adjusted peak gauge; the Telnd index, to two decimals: 4.53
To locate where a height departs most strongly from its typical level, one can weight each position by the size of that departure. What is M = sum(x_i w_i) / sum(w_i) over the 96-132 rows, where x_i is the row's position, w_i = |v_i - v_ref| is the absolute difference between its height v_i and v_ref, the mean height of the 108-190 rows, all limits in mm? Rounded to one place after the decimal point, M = 117.9 mm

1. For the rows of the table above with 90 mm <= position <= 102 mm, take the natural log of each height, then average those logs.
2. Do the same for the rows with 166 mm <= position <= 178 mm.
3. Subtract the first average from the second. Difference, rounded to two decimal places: -0.08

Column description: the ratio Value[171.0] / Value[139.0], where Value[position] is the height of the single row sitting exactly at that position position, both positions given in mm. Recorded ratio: 0.90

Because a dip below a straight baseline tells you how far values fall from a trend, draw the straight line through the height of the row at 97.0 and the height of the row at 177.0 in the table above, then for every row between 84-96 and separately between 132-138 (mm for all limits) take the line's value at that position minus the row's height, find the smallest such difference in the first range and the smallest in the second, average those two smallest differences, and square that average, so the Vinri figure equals 0.027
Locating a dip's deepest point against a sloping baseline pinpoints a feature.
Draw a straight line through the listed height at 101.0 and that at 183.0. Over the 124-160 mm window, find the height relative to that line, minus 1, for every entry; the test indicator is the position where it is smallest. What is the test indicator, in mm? 143.0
